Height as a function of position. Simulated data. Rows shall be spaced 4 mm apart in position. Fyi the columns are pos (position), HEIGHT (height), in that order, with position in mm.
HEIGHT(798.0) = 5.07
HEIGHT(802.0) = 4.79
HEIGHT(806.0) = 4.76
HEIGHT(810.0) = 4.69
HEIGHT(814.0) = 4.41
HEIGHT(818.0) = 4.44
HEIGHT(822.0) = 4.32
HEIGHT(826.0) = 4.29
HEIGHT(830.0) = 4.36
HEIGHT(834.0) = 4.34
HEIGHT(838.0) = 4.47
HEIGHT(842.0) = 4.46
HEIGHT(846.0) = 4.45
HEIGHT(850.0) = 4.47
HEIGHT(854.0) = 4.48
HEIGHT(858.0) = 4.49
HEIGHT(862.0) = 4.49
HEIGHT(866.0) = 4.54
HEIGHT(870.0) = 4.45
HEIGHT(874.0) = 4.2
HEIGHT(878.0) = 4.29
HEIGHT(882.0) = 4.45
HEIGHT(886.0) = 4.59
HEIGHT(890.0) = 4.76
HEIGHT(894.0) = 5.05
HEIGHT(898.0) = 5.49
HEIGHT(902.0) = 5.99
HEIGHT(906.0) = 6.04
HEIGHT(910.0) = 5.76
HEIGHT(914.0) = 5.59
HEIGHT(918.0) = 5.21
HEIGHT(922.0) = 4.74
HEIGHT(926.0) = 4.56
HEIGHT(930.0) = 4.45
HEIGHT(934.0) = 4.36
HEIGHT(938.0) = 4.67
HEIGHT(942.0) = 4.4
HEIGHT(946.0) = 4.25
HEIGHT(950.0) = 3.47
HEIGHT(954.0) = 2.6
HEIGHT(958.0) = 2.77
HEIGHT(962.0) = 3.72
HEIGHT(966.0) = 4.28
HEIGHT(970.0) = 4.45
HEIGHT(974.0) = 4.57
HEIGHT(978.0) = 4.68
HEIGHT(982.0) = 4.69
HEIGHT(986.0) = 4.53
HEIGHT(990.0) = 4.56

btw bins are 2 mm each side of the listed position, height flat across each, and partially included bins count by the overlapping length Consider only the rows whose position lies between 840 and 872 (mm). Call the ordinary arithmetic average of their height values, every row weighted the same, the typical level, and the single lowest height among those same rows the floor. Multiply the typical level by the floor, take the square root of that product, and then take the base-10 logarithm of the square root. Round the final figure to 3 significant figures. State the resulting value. 0.650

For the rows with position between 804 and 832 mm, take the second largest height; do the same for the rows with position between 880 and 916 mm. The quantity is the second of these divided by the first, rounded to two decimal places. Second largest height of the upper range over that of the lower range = 1.28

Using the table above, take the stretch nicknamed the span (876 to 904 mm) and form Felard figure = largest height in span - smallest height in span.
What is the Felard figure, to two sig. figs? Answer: 1.7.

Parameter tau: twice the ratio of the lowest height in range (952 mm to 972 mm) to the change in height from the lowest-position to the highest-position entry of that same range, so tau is 3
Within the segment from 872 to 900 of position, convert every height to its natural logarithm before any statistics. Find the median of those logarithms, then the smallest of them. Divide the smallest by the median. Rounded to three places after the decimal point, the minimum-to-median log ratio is 0.942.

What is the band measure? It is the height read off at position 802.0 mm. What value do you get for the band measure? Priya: 4.79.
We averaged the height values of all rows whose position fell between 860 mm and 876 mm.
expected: 4.4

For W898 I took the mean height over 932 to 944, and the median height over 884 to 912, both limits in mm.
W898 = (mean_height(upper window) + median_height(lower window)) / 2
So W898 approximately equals 5.0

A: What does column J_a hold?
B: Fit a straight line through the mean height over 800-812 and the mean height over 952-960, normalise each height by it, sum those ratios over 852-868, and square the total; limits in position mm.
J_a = 20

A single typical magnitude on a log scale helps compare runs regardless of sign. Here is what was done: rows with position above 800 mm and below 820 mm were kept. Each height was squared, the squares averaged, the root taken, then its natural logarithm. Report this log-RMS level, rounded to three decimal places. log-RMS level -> 1.531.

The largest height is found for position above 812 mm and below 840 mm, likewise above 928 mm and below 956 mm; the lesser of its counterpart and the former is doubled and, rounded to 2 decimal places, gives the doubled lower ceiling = 8.94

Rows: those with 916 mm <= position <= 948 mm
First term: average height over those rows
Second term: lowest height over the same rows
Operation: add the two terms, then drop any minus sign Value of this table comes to 8.8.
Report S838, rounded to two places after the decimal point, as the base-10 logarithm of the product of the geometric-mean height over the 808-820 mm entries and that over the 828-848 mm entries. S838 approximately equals 1.30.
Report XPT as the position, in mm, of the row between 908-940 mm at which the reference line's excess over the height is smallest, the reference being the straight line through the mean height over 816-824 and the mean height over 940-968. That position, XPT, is 910.0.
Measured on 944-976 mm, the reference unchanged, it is 974.0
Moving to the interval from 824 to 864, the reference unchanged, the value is 862.0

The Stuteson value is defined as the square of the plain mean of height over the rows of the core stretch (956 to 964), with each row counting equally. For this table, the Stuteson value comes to 11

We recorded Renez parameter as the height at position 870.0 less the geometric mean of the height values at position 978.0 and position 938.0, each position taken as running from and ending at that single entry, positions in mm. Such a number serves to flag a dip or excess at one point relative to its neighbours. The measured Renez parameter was -0.22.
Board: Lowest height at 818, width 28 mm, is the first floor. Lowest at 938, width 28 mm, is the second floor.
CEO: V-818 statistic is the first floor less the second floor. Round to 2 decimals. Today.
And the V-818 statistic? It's 0.82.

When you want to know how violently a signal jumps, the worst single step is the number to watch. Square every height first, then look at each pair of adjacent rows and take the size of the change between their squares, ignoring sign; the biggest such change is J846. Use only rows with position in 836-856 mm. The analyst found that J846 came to 0.2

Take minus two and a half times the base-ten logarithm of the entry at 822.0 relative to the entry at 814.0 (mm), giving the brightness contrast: 0.022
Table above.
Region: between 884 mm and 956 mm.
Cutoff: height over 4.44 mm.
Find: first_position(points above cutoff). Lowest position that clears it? 886.0 mm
